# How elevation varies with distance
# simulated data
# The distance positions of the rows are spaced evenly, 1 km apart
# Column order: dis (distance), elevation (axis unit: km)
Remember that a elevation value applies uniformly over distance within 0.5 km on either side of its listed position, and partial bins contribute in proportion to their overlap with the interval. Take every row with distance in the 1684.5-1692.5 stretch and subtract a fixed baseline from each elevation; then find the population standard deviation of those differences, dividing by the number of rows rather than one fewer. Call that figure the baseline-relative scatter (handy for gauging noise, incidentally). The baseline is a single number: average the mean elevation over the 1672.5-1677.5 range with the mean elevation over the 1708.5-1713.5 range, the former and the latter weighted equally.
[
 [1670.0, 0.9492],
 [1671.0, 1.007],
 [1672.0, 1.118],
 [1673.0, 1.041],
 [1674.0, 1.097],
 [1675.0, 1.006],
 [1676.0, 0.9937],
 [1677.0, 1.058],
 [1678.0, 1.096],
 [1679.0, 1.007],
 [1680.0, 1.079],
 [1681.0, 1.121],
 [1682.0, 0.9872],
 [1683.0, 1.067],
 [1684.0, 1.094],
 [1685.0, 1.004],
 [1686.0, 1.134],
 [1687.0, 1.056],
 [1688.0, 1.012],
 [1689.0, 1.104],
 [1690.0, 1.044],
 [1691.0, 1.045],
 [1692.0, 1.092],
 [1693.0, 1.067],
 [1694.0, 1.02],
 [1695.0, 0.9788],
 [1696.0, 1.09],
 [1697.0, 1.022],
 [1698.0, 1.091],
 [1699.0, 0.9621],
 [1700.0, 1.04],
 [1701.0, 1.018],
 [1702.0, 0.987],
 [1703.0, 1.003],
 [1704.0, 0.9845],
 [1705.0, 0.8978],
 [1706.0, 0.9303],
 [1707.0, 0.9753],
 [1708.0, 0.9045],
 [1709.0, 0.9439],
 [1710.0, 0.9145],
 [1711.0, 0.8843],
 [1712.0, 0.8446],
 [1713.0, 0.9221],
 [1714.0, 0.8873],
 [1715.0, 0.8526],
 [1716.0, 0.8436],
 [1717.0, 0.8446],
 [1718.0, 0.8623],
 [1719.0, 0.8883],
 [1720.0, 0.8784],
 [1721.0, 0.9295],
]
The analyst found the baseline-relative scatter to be 0.042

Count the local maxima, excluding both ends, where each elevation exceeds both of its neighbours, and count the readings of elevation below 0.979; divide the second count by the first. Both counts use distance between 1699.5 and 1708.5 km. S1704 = 2.0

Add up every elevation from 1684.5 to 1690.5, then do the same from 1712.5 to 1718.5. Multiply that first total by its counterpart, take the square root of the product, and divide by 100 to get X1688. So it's 0.0576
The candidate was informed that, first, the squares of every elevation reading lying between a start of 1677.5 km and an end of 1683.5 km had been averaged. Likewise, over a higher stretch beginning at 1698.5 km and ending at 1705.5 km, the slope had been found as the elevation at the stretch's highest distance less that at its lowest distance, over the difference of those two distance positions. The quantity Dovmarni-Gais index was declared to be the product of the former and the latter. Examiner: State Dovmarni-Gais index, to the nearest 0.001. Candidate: -0.012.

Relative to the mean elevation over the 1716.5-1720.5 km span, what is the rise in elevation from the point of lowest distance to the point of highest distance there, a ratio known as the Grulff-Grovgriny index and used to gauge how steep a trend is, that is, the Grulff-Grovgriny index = 0.039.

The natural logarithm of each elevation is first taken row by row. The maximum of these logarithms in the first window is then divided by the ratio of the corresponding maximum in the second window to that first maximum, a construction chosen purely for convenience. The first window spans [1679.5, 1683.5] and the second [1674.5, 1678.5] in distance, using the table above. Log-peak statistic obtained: 0.14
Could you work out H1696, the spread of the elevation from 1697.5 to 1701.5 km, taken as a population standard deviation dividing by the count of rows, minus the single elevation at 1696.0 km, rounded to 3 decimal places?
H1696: -1.044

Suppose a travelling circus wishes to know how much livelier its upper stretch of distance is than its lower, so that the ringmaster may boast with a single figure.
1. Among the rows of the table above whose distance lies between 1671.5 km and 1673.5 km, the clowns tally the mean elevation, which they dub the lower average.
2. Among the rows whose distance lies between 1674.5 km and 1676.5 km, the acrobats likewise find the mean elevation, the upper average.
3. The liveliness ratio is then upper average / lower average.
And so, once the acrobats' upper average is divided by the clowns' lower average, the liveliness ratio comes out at 0.926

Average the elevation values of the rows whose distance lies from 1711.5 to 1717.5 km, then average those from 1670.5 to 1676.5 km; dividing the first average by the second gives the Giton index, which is 0.83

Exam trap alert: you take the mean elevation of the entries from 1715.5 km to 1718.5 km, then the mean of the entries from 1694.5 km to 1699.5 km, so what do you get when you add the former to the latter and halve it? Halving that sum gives 0.94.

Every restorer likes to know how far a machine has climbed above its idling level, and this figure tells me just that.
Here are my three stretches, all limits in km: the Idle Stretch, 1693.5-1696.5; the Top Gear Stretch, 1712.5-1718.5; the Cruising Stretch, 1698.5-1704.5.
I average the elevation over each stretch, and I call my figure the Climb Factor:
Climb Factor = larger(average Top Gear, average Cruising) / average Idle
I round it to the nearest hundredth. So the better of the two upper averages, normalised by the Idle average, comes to 0.97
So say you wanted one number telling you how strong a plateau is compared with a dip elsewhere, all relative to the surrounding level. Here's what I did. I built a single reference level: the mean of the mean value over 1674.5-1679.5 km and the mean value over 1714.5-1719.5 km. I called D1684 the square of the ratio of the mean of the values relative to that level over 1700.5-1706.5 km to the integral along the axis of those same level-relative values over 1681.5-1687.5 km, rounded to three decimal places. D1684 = 0.023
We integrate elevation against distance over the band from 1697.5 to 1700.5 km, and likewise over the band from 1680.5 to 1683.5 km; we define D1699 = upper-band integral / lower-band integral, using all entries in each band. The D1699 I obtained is 0.97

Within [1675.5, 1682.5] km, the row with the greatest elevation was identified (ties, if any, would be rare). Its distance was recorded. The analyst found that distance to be 1681.0 km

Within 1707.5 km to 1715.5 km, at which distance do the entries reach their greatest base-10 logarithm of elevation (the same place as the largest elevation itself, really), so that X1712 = 1709.0 km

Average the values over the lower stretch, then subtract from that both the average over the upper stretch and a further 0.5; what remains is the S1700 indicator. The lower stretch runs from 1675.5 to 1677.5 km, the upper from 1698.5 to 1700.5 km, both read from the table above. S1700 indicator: -0.48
